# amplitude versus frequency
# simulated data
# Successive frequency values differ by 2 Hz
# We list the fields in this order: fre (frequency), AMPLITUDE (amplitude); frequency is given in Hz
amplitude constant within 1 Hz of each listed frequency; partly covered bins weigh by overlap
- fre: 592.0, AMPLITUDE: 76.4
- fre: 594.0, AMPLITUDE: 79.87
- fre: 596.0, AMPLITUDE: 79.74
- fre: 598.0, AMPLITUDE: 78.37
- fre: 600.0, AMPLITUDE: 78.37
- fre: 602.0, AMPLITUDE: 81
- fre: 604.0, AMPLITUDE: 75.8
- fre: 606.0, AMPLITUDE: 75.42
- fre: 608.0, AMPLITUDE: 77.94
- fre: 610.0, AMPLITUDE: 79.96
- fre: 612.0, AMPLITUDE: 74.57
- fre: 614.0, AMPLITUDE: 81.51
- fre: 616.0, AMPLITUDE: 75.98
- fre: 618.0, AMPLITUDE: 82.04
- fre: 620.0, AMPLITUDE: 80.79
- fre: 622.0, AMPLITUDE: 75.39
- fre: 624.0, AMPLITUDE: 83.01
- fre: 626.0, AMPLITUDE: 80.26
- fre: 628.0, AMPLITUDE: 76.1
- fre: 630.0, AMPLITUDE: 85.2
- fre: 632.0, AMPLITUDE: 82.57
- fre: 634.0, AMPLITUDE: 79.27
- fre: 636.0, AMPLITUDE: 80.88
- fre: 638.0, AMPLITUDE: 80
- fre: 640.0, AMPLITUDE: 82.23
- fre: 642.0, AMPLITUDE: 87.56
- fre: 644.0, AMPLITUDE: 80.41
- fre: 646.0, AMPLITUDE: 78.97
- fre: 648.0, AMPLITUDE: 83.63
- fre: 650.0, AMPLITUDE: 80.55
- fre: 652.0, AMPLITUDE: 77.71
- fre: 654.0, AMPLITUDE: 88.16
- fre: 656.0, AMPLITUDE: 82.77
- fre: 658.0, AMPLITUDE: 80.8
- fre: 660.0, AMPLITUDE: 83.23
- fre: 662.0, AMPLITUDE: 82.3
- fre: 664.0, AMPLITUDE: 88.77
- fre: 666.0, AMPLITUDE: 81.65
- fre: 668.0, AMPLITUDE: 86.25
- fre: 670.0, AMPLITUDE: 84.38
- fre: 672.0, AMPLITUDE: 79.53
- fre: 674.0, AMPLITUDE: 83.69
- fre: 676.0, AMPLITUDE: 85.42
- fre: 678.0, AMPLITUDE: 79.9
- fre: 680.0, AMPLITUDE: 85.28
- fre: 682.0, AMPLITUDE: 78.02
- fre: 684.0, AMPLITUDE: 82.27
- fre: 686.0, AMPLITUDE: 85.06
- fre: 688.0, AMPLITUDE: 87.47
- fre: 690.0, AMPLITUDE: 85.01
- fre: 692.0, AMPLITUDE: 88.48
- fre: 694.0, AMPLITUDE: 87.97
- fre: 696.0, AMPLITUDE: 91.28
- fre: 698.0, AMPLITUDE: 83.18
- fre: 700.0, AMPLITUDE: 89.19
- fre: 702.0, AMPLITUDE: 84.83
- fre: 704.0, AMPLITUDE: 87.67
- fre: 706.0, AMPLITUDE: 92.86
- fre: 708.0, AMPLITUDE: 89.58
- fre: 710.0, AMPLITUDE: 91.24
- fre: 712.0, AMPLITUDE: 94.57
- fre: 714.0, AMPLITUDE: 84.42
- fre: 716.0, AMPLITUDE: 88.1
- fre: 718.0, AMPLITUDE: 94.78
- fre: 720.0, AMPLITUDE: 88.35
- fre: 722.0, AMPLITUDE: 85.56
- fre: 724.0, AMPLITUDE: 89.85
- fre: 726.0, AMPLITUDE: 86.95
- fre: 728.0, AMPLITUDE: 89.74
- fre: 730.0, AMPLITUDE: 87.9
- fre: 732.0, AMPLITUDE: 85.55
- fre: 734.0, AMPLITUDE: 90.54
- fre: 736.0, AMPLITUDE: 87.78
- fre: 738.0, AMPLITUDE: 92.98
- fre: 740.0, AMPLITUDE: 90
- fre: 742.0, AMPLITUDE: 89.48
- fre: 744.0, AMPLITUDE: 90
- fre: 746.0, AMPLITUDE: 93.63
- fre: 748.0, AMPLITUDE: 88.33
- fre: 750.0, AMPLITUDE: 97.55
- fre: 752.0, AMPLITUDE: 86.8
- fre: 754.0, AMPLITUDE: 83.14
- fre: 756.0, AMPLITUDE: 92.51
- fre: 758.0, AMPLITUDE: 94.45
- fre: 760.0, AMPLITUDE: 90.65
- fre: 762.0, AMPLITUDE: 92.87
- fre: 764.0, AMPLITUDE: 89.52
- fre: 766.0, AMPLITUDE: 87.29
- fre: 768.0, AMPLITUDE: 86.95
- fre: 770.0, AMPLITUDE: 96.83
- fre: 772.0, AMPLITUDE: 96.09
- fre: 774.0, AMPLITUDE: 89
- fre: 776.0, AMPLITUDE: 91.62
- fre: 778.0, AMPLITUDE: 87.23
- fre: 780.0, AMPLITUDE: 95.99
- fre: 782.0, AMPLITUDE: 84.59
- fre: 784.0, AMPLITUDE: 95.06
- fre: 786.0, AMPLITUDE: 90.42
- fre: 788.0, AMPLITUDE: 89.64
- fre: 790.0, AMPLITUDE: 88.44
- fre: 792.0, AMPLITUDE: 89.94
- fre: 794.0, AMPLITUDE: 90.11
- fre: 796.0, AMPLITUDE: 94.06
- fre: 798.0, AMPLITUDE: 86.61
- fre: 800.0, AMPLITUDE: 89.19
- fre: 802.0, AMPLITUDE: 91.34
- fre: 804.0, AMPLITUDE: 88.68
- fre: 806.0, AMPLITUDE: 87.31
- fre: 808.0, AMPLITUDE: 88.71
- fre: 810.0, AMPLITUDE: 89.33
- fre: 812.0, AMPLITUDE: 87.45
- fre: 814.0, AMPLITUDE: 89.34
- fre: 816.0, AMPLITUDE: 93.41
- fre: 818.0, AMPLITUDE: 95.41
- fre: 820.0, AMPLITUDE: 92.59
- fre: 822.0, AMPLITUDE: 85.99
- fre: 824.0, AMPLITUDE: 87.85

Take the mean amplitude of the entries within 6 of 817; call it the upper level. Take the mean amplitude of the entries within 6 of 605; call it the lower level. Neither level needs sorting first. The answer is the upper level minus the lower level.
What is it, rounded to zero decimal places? 13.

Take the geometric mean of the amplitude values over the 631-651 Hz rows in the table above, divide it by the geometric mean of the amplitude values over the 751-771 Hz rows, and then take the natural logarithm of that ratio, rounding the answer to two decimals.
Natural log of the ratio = -0.10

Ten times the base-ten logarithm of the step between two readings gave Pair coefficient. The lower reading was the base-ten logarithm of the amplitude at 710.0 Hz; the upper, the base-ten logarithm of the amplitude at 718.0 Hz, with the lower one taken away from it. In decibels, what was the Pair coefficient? -18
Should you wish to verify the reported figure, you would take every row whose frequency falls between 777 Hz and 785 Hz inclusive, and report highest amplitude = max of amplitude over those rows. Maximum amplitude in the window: 95.99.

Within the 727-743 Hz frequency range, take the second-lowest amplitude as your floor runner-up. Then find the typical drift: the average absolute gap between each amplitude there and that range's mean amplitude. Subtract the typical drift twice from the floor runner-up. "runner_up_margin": 85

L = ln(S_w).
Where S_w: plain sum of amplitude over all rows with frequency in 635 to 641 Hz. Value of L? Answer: 5.5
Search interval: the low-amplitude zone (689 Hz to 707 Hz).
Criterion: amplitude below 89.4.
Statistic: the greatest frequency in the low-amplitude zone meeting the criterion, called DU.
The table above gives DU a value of 704.0 Hz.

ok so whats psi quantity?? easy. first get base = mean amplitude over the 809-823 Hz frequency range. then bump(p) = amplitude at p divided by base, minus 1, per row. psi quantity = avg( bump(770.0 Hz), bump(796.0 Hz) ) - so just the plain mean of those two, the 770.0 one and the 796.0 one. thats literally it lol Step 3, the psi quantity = 0.055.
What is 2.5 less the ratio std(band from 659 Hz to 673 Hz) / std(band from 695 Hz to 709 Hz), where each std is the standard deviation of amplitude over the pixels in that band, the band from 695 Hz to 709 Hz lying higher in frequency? 1.61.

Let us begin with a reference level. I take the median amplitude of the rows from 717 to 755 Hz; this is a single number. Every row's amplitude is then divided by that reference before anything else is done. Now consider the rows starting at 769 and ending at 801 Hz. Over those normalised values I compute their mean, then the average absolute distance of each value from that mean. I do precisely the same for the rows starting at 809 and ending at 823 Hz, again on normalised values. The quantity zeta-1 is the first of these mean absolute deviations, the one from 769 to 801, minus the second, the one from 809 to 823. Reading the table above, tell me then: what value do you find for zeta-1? 0.002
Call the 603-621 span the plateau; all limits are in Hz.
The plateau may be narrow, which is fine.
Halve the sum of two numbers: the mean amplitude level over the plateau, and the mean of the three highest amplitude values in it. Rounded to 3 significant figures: 79.8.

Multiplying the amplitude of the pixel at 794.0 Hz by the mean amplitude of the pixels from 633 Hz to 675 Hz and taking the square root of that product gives 86.2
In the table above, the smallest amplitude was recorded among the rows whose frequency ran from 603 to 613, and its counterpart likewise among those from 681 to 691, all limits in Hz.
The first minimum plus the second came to 153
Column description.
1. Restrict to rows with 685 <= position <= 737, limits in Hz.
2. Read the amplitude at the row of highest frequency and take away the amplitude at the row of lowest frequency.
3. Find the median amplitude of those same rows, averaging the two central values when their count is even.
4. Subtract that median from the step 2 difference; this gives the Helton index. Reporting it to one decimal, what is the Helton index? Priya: -85.3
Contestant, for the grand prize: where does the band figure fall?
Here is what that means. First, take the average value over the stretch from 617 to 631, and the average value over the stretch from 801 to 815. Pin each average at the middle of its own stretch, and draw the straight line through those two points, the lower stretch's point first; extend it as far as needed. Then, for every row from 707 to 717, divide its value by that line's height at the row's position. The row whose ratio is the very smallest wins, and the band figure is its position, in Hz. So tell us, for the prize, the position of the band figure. 714.0 Hz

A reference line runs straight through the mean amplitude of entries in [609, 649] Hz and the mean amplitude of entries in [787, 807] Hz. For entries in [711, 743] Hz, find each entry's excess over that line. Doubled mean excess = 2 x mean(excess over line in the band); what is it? 6.8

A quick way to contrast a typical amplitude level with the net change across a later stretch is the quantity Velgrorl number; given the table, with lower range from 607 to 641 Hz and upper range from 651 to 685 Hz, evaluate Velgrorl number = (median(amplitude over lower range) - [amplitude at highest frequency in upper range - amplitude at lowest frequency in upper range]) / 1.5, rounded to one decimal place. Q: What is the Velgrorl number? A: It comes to 50.5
